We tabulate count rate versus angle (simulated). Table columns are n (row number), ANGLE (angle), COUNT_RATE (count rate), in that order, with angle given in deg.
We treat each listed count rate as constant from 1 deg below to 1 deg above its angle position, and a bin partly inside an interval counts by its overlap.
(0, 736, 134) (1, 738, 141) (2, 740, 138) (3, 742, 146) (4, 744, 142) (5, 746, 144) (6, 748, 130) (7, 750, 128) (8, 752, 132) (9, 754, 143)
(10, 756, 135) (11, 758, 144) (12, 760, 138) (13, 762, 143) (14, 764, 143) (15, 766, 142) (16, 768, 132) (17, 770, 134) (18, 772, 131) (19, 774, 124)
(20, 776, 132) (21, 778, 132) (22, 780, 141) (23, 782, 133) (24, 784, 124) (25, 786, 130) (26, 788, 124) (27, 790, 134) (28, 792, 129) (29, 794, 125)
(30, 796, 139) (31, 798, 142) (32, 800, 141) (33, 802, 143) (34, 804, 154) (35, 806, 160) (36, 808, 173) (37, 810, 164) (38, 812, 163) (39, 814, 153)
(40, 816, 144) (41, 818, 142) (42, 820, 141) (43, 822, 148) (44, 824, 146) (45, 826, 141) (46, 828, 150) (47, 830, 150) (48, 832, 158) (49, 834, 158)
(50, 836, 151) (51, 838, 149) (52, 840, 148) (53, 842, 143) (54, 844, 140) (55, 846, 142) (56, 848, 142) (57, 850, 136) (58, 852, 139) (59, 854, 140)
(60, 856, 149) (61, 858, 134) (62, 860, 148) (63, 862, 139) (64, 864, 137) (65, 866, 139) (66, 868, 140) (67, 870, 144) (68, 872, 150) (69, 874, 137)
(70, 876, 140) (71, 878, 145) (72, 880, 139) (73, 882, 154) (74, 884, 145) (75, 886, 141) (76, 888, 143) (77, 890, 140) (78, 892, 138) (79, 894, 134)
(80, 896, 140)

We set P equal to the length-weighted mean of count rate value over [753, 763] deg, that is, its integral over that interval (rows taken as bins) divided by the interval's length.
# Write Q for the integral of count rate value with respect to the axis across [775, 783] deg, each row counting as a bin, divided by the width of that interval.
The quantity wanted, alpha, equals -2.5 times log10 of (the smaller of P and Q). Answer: -5.32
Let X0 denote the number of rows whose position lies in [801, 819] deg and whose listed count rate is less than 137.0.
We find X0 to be 0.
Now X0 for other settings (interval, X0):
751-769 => 3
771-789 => 8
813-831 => 0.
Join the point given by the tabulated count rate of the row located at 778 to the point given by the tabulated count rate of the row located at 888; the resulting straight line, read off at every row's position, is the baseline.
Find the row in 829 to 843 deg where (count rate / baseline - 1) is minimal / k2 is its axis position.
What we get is 842 deg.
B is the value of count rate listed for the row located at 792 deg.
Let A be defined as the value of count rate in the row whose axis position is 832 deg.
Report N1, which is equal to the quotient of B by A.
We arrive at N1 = 0.82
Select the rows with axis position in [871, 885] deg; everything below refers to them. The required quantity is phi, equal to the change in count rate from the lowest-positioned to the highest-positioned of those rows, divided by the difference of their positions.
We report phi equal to 0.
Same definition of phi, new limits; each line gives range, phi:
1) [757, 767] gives 0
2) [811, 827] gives -2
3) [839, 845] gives -2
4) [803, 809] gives 5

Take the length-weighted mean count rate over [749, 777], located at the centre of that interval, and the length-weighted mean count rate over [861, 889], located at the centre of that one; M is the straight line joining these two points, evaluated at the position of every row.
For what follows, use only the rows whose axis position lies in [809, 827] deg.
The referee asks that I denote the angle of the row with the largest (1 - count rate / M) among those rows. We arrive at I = 826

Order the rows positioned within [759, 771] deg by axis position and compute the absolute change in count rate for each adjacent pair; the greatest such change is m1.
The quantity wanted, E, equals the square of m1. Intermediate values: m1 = 10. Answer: 100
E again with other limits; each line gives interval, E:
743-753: 196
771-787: 81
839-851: 36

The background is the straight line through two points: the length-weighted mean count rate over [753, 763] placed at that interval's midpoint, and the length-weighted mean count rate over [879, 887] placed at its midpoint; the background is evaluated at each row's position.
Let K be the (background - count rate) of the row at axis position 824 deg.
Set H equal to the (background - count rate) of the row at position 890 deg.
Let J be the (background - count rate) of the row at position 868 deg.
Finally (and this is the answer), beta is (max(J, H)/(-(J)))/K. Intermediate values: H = 5.0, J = 4.3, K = -3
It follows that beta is 0.4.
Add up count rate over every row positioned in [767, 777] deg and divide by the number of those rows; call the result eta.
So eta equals 131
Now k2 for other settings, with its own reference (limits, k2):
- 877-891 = 880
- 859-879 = 874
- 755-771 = 768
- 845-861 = 858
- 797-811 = 800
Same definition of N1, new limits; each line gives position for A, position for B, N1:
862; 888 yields 1.03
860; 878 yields 0.98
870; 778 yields 0.92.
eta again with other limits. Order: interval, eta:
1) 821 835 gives 150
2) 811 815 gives 158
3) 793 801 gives 137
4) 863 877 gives 141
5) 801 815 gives 159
